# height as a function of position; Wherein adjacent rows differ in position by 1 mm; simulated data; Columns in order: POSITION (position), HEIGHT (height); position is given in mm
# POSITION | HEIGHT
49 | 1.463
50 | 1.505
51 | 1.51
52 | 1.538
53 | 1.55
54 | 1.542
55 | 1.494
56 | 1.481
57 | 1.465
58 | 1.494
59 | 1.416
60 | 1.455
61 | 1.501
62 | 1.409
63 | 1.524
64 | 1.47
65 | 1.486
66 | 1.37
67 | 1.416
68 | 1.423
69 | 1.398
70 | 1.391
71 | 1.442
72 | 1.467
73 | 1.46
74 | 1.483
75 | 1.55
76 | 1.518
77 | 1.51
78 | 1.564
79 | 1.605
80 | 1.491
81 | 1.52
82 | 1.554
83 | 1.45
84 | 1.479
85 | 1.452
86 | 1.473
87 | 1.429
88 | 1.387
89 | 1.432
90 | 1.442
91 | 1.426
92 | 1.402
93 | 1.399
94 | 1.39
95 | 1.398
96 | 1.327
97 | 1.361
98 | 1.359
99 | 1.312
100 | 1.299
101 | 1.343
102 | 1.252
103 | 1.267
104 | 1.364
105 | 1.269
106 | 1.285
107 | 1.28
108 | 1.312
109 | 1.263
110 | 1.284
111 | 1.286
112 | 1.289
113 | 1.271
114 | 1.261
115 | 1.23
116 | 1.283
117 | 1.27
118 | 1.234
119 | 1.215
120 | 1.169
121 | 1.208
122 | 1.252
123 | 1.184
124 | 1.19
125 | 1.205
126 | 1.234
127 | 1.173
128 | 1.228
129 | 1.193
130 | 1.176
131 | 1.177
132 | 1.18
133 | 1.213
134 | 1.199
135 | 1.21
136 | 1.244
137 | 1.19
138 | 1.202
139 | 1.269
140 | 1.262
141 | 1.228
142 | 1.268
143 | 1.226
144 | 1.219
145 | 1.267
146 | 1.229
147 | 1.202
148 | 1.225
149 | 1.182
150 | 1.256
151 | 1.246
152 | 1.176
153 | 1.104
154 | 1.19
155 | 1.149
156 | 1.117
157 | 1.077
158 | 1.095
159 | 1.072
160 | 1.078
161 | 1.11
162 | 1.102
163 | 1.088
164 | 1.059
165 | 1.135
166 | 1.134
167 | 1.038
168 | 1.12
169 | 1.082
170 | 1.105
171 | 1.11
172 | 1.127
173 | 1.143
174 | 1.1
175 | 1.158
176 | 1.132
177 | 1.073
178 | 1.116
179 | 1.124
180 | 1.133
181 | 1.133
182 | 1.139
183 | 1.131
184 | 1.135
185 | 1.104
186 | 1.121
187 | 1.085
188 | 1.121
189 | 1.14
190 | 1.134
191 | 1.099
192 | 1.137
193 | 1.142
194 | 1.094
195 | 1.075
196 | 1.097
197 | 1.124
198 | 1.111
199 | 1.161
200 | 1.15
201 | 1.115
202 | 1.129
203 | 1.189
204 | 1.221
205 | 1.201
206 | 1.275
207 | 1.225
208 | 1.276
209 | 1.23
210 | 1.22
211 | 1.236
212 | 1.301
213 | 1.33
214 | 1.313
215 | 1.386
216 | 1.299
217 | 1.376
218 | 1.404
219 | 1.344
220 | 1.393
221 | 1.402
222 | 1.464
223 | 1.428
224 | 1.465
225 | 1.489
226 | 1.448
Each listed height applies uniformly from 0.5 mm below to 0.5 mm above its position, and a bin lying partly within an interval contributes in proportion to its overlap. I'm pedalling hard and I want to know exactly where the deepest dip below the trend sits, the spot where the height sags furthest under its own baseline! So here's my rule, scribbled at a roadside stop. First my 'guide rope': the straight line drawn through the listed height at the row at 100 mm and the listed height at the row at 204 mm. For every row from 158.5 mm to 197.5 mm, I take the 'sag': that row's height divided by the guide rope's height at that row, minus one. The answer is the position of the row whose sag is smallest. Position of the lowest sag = 167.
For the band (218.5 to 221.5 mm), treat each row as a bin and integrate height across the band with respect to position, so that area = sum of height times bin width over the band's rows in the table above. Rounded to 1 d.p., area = 4.1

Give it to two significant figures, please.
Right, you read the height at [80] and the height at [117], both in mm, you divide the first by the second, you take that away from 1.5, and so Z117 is 0.33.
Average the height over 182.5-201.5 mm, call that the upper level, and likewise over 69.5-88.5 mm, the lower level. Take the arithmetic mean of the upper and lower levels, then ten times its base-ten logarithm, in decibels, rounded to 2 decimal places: 1.15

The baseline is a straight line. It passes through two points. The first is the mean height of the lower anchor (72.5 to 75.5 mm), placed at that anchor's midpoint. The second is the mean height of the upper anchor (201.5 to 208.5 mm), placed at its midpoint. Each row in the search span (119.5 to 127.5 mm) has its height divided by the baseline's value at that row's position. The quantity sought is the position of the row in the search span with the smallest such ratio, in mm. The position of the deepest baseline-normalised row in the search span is 120 mm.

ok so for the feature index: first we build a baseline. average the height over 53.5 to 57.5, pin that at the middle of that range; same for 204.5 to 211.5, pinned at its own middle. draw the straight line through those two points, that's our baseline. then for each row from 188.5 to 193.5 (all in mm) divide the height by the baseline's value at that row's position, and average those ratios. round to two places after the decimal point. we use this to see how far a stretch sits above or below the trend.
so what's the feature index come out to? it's 0.89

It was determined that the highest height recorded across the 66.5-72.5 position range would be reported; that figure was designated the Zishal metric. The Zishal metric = 1.467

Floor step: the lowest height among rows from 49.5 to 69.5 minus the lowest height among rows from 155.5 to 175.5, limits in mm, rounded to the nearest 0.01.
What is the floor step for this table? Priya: 0.33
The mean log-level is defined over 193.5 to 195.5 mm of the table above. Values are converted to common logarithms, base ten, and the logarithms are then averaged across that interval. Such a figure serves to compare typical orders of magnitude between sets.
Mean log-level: 0.035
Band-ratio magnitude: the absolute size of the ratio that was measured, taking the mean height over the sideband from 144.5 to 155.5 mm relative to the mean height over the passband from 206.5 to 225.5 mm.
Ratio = 0.89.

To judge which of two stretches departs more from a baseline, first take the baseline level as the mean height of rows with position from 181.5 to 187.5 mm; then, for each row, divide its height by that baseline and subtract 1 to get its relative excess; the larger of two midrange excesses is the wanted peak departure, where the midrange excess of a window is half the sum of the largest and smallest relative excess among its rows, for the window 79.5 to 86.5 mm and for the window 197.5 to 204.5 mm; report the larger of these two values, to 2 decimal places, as 0.34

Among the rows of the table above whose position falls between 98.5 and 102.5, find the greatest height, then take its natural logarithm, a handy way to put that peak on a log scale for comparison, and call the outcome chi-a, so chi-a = 0.29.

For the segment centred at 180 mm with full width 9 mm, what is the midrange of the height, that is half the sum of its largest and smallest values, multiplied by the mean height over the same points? 1.2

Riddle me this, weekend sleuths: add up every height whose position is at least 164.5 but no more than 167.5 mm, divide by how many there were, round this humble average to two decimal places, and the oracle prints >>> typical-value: 1.10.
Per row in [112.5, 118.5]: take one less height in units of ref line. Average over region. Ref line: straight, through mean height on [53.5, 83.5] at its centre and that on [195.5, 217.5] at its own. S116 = 0.10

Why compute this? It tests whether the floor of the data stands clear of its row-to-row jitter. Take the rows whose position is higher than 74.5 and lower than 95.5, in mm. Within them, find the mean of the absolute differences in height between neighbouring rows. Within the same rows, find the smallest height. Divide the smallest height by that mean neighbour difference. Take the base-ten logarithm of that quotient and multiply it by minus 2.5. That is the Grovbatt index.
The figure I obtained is -4.00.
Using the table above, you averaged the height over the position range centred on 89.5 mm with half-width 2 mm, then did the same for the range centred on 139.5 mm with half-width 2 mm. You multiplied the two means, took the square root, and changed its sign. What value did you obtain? -1.33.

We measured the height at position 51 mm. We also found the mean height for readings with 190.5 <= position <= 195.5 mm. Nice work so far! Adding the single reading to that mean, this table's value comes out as 2.6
